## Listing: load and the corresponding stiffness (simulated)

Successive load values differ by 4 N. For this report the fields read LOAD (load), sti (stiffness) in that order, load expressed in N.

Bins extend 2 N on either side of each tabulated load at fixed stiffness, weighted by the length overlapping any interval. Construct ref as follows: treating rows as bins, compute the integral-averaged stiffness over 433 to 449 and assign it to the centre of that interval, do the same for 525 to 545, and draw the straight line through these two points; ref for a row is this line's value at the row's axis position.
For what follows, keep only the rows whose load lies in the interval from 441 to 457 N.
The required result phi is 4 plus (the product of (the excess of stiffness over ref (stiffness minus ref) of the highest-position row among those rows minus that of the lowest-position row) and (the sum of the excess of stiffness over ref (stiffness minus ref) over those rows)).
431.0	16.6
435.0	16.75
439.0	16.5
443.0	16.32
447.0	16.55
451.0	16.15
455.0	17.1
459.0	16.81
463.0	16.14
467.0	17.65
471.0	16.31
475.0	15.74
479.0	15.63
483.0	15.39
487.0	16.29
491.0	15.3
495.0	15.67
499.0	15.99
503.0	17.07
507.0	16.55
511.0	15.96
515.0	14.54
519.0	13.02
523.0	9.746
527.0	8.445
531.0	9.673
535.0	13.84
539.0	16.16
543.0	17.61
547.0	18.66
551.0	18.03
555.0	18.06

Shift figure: 5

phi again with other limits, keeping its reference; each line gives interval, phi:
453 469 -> 8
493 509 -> 14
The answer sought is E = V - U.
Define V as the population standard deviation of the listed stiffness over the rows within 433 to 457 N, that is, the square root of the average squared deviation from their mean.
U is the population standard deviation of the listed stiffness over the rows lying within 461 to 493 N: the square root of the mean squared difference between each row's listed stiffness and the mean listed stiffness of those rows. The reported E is -0.4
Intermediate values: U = 0.70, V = 0.3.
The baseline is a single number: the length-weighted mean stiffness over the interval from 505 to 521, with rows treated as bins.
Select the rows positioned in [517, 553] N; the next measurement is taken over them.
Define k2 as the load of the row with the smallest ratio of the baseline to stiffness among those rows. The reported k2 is 547.0 N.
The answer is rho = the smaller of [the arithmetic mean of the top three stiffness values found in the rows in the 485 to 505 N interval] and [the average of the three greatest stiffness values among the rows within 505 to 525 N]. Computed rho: 15.7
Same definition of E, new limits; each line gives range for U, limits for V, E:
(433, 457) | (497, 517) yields 0.5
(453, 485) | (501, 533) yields 2.5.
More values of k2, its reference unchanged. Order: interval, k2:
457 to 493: 467.0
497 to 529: 503.0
